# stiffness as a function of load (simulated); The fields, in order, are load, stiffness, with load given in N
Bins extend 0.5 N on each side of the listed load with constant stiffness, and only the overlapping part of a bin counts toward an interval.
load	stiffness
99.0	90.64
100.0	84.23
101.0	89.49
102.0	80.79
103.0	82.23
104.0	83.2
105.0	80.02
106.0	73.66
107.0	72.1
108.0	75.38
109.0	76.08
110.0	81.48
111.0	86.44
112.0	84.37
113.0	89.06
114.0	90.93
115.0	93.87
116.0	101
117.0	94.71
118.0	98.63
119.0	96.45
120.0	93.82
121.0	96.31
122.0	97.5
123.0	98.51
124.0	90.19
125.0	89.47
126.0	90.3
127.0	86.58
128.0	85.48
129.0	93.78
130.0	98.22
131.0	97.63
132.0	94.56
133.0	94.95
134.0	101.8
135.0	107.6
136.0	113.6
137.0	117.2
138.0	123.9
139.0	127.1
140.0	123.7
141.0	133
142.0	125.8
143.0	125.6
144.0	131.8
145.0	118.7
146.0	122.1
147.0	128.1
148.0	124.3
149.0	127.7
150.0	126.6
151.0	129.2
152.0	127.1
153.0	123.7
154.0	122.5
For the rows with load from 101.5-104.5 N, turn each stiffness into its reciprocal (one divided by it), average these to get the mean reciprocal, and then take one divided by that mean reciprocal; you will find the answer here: 82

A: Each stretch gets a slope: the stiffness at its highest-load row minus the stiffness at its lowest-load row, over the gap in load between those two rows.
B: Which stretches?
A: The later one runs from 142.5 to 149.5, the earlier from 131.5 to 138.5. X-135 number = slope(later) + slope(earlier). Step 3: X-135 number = 5.2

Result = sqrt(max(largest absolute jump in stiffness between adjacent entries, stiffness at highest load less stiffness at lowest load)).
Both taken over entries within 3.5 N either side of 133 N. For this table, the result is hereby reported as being 3.9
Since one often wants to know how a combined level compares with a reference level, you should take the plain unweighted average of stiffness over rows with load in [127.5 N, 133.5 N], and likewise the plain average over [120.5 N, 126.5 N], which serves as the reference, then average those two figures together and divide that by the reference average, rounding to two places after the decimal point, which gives 1.00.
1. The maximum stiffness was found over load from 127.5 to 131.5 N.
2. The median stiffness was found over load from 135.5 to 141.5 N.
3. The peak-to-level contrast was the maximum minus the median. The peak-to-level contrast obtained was -26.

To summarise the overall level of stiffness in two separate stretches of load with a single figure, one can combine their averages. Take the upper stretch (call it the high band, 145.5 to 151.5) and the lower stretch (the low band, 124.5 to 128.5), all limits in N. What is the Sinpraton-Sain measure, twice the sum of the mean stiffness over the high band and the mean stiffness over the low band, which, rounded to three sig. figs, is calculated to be 429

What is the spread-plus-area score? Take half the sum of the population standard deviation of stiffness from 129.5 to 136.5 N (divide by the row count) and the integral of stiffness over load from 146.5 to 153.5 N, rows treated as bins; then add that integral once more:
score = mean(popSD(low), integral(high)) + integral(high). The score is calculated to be 1333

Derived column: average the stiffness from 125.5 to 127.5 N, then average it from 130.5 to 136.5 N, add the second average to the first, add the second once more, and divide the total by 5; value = 58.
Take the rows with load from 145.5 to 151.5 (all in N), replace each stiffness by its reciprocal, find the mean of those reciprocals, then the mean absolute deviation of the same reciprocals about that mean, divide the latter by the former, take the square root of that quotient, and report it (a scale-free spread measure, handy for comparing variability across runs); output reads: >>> 0.13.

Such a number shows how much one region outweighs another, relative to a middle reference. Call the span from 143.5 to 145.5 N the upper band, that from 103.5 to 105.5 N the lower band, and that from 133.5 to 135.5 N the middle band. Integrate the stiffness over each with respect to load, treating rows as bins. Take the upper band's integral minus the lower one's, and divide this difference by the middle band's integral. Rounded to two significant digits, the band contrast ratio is 0.42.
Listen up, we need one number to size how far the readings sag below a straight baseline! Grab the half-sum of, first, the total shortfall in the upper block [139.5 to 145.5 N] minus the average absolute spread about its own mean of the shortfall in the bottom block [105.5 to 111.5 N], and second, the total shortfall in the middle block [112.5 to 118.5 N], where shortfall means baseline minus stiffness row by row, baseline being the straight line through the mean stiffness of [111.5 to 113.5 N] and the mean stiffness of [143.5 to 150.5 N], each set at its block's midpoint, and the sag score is -33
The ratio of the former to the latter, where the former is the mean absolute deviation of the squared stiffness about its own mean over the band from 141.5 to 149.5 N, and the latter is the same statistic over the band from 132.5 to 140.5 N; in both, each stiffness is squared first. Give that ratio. 0.34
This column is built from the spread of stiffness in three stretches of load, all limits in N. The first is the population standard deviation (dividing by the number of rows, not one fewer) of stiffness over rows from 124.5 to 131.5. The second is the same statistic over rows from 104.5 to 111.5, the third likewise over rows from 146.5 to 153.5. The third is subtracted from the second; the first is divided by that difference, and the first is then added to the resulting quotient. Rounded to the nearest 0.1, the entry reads 6.4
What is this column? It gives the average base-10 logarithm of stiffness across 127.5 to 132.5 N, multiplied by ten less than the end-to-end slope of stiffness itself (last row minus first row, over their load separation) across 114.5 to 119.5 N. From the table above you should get -18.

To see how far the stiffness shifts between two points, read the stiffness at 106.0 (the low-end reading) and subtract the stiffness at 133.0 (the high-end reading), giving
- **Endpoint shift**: -21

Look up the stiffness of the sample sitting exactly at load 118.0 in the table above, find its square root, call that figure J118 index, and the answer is 9.93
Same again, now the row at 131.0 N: 9.88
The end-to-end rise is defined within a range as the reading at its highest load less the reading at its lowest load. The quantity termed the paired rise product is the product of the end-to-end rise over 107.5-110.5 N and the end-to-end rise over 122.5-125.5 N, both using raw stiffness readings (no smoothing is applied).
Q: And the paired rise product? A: -55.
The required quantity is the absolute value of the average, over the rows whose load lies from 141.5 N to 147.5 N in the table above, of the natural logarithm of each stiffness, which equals 4.8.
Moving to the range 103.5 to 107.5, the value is 4.3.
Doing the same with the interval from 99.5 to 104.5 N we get 4.4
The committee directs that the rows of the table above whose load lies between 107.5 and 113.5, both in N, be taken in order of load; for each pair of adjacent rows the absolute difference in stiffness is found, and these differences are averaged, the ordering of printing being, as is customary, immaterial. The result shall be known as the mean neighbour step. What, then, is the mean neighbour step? 3.56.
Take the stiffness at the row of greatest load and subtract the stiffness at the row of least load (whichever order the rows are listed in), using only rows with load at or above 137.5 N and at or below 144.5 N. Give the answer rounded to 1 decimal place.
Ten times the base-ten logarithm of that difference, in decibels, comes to 9.0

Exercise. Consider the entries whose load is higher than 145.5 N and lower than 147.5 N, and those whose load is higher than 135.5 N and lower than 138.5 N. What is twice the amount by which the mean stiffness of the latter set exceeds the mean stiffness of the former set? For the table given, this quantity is -14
